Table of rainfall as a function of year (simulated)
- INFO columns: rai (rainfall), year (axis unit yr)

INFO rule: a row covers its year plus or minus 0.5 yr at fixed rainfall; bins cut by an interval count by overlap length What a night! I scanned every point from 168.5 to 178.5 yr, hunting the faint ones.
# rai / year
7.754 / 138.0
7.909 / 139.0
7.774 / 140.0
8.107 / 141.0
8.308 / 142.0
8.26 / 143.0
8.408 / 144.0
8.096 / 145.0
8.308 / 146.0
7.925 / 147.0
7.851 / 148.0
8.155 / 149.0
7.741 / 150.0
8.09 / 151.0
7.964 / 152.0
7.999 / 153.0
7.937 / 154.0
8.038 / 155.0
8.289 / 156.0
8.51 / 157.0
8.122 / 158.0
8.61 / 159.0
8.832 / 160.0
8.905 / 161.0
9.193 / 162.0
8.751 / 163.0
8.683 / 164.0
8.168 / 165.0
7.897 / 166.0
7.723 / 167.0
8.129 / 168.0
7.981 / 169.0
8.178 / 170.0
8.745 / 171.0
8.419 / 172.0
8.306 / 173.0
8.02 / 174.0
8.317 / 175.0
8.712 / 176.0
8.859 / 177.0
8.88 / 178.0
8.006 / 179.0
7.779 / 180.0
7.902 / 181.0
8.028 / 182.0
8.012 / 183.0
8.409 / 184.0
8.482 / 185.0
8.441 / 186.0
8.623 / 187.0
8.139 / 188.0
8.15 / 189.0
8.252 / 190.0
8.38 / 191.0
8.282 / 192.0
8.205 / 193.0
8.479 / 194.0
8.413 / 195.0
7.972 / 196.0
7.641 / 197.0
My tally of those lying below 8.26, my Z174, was 3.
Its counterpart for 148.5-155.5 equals 7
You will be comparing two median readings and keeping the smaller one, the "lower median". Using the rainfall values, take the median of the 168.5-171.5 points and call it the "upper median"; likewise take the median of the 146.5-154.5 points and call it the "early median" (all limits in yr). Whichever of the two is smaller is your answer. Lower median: 7.95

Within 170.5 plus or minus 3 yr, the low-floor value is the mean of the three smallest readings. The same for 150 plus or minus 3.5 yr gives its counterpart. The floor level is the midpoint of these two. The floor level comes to 7.97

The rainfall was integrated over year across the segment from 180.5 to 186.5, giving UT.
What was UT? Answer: 49.3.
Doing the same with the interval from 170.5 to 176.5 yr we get 50.5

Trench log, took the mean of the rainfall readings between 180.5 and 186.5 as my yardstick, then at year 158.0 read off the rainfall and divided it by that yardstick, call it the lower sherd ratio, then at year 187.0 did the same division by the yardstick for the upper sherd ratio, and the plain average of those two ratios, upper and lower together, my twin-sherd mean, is 1.02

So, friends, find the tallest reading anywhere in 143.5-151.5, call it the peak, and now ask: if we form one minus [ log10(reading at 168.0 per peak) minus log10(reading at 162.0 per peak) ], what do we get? 1.05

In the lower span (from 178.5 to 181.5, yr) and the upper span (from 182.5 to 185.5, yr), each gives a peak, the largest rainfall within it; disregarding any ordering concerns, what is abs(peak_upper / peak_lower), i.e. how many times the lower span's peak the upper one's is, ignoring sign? 1.06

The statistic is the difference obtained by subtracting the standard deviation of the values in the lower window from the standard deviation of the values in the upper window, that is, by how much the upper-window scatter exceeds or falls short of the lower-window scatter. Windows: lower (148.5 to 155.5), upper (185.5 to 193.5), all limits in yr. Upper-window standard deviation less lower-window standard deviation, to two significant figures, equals 0.032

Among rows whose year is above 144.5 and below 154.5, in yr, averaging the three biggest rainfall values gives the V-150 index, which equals 8.19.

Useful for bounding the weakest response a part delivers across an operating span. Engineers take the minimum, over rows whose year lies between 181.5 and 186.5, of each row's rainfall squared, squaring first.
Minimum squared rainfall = 64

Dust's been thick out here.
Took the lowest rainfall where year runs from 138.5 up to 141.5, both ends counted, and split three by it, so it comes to 0.386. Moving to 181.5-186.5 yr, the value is 0.374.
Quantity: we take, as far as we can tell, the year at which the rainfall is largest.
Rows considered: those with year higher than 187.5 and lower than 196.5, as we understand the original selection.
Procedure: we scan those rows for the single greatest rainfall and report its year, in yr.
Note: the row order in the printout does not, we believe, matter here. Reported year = 194.0 yr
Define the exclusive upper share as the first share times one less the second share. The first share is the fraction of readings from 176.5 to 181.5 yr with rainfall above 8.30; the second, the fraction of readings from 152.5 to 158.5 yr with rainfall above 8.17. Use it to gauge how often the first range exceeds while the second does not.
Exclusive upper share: 0.27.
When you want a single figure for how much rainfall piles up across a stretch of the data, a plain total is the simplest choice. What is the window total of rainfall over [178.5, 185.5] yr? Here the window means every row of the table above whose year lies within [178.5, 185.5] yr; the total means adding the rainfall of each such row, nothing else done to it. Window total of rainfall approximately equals 57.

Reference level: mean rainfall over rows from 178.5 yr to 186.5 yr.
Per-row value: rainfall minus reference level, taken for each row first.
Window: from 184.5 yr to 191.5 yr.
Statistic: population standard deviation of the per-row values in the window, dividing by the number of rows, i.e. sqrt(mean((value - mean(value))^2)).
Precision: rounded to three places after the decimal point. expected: 0.167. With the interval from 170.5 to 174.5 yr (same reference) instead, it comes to 0.260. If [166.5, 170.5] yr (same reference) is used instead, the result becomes 0.177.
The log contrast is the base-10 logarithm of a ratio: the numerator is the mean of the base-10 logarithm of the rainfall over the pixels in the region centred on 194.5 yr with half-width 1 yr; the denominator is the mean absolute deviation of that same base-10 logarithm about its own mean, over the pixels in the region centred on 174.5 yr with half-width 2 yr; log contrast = 1.98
